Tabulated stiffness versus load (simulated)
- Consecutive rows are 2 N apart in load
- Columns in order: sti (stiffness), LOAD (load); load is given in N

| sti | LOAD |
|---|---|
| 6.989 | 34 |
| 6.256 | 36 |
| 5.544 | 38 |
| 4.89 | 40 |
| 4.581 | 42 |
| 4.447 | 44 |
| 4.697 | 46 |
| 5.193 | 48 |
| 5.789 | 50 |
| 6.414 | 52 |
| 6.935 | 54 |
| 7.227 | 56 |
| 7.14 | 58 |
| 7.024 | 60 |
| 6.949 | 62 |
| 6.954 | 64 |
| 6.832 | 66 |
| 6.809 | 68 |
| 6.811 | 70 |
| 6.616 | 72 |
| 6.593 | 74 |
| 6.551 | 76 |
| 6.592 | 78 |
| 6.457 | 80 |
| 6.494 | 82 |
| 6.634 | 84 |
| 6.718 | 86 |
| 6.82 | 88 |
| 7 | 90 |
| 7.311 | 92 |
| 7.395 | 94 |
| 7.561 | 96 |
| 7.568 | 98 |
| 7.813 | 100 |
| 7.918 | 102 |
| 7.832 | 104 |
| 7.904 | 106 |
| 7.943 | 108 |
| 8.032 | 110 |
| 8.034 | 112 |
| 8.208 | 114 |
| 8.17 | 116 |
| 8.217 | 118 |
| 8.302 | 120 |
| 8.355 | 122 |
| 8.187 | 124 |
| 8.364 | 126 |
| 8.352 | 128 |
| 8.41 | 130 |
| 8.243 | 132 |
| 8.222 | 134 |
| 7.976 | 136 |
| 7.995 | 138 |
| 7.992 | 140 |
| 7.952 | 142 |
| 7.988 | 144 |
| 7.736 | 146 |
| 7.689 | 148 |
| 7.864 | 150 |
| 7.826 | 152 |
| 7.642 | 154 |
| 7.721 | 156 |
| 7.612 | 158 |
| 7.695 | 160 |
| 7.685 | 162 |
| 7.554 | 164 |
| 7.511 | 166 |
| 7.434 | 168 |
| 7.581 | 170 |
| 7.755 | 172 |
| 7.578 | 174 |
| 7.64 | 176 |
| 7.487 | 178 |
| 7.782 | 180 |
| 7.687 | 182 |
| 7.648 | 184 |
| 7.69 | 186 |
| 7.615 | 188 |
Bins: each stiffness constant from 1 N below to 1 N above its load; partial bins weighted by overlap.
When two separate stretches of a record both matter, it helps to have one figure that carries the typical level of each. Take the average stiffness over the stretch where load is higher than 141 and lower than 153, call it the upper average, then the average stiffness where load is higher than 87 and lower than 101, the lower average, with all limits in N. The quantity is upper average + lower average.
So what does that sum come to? 15.2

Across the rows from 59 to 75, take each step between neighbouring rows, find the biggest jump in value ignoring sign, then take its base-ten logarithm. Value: -0.710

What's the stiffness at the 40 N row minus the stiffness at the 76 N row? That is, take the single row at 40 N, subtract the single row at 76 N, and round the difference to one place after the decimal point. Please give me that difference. -1.7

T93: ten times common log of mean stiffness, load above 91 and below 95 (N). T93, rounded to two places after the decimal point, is 8.66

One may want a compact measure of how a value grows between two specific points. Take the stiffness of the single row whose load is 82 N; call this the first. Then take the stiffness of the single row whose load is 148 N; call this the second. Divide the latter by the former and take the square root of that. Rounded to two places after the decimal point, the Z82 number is 1.09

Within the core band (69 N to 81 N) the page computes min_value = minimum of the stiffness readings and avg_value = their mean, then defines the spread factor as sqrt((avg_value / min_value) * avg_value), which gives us 2.60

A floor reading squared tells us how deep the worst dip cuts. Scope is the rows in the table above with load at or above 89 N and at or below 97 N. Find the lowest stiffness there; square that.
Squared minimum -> 49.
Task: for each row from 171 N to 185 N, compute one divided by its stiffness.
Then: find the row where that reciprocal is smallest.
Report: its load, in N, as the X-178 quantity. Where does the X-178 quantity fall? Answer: 180 N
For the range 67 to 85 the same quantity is 70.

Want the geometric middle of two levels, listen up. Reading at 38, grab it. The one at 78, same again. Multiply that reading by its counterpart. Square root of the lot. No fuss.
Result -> 6.0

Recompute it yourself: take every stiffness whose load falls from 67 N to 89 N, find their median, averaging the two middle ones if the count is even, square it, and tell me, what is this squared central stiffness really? 44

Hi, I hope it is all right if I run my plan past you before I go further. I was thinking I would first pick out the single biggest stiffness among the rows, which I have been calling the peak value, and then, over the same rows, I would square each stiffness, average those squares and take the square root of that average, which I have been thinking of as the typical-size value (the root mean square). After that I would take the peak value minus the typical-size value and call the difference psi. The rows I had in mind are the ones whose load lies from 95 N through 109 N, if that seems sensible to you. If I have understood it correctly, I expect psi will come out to 0.15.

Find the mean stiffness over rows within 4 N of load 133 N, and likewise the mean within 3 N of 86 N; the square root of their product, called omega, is 7.4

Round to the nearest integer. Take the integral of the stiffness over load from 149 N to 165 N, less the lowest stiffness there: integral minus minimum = 116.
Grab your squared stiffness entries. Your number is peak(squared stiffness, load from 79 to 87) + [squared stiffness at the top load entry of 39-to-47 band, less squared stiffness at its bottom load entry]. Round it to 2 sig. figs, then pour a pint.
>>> 43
